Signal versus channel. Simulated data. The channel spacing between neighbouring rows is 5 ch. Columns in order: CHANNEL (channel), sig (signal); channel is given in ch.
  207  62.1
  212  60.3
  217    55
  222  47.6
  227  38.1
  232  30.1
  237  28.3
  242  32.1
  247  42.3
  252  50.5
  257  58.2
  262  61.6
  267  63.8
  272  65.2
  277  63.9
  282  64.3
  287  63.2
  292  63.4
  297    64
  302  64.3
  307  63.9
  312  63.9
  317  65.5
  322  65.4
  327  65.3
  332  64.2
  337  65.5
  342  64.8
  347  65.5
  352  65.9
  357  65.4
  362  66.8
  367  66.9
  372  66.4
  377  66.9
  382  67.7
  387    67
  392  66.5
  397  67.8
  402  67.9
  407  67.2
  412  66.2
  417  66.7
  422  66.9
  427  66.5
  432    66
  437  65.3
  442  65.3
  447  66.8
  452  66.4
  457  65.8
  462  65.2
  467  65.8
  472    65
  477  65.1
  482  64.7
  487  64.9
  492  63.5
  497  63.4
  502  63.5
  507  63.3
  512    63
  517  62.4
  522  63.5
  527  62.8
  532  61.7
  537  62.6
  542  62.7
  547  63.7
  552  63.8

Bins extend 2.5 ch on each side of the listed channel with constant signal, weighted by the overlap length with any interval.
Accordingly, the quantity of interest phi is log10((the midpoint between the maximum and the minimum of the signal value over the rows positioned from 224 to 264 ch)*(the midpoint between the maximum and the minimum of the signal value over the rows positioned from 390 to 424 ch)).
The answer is 3.48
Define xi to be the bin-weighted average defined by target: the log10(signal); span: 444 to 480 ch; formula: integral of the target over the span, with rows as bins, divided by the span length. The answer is 1.818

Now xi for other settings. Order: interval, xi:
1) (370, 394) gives 1.826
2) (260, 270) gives 1.798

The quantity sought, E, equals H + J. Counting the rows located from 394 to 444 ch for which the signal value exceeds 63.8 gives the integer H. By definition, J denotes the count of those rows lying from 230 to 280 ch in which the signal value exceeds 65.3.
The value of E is 10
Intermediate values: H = 10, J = 0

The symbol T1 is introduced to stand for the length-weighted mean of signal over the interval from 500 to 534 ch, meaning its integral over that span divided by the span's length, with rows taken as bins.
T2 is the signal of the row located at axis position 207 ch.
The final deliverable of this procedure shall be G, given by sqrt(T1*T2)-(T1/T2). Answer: 61.5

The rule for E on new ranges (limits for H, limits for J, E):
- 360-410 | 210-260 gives 10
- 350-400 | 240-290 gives 10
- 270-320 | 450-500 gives 11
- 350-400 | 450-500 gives 13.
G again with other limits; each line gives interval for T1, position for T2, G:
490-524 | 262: 61.4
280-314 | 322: 63.6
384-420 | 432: 65.5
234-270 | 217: 50.6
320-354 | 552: 63.5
